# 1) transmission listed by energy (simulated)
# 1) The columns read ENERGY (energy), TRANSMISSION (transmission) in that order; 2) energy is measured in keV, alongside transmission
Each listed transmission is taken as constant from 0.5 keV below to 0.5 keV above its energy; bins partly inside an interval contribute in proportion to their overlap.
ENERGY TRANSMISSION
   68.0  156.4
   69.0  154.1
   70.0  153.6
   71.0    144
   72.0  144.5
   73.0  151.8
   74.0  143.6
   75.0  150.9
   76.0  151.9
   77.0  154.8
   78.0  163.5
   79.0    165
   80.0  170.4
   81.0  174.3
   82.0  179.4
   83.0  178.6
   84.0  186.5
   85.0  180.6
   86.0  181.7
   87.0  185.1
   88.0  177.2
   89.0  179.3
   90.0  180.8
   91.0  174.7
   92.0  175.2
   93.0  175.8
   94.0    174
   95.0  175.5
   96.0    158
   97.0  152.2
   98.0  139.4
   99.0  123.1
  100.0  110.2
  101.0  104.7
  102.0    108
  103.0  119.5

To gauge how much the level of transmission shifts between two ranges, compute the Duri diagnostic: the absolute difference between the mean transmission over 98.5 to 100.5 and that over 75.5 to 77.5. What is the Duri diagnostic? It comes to 37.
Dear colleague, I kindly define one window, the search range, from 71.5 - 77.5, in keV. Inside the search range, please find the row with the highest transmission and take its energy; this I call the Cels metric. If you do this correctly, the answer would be 77.0 keV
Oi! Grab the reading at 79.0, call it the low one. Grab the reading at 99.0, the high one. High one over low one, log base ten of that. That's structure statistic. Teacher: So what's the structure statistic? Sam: -0.13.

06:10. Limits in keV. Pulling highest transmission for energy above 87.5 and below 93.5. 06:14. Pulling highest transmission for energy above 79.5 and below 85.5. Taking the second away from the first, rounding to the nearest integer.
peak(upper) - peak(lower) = -6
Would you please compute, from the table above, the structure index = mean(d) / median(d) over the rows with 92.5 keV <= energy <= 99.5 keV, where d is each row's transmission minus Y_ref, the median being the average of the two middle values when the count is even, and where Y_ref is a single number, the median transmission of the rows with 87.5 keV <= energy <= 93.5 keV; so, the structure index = 1.06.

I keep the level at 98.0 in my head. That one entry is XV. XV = 139.4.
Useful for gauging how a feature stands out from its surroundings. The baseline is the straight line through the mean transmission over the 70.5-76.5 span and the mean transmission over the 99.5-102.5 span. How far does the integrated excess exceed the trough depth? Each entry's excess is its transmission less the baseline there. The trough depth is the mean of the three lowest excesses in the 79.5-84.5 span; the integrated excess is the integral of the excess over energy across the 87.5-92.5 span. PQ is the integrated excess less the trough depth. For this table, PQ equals 231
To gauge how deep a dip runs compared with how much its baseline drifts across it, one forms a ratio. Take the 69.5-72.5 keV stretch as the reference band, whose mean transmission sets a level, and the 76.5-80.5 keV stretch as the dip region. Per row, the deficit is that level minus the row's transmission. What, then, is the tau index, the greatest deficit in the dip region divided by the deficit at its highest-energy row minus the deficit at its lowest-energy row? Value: 0.48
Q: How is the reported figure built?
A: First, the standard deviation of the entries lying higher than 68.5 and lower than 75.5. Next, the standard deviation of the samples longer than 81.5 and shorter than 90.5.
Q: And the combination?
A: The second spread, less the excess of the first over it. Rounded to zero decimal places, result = 1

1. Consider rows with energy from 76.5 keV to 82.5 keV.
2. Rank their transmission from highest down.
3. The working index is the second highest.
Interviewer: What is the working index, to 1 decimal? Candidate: 174.3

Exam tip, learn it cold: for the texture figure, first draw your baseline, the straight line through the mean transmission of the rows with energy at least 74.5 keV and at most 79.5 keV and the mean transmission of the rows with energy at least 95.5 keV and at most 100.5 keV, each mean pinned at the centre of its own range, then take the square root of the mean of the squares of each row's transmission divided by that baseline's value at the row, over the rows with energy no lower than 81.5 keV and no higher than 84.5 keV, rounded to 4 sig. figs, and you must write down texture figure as 1.200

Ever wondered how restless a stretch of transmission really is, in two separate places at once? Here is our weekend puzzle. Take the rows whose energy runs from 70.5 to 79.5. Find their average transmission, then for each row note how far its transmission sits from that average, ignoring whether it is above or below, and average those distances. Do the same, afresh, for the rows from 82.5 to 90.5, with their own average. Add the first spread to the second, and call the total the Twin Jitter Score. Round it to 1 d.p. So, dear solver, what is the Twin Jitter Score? 8.3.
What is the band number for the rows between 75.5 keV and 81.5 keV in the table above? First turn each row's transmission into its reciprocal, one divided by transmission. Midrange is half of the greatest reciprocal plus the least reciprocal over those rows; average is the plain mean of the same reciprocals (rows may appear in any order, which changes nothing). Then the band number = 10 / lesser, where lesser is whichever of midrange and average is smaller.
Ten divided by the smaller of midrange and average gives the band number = 1629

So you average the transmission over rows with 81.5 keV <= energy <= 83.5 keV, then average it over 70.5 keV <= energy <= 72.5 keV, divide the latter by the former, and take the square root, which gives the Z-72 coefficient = 0.90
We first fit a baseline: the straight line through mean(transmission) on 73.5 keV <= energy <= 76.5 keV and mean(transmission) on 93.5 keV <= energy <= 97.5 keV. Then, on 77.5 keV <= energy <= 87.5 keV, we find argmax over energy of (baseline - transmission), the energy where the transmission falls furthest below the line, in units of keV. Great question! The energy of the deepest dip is 78.0 keV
